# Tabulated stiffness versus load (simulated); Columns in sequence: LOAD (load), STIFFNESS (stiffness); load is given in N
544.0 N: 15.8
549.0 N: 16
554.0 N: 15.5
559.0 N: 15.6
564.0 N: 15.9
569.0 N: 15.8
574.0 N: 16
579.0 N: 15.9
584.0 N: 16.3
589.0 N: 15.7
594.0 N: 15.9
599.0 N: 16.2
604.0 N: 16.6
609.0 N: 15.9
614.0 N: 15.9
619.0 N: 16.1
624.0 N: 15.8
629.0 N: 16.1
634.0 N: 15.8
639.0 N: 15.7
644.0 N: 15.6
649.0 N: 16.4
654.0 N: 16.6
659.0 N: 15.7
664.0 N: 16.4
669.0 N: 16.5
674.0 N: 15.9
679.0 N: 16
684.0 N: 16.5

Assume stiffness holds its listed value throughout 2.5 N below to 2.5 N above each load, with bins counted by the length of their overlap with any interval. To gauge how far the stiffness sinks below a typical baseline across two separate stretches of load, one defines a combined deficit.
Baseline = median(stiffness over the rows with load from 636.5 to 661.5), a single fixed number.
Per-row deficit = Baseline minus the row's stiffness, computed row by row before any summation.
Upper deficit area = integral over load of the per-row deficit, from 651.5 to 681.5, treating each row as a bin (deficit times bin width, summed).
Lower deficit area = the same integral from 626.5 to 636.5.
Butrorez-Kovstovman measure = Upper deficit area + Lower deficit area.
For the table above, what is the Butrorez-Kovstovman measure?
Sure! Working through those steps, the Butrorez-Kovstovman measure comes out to -17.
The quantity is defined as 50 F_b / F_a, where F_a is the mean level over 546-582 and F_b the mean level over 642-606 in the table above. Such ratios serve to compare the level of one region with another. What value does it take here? 50.3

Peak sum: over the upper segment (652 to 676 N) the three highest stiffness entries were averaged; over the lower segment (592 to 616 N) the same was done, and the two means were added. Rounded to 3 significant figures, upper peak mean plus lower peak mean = 32.7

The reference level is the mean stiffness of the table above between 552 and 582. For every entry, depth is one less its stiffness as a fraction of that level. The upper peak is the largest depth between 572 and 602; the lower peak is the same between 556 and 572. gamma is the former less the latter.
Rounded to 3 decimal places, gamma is -0.006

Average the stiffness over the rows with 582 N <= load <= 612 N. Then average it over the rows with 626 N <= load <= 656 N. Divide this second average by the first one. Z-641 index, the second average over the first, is 1.00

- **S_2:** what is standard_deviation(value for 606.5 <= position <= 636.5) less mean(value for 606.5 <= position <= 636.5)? -15.8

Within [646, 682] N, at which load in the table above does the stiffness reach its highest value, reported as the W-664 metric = 654.0 N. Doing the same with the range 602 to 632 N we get 604.0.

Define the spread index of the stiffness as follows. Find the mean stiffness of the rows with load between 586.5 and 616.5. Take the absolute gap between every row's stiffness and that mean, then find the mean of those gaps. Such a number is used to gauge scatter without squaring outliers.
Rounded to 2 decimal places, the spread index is 0.24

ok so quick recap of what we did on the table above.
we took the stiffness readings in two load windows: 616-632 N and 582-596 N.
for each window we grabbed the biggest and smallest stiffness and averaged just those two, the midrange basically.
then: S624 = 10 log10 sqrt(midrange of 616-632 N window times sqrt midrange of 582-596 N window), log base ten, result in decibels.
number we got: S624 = 9.02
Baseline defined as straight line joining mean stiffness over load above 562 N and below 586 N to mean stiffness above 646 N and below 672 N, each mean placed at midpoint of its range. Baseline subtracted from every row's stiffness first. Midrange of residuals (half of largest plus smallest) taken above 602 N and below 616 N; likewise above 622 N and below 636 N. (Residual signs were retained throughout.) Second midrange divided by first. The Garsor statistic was -2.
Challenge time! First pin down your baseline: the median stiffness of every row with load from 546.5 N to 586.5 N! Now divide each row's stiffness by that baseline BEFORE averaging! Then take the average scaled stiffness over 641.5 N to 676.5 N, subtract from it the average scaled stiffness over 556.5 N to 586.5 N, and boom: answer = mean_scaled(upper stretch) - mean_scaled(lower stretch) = 0.015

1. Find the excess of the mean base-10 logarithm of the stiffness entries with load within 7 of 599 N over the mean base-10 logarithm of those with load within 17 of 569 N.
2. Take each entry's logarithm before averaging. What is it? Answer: 0.010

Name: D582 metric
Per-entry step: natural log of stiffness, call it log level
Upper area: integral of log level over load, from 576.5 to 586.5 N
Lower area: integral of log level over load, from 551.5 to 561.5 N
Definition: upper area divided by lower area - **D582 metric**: 1.01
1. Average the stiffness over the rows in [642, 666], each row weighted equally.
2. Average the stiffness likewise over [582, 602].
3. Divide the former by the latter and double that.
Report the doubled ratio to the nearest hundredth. 2.01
